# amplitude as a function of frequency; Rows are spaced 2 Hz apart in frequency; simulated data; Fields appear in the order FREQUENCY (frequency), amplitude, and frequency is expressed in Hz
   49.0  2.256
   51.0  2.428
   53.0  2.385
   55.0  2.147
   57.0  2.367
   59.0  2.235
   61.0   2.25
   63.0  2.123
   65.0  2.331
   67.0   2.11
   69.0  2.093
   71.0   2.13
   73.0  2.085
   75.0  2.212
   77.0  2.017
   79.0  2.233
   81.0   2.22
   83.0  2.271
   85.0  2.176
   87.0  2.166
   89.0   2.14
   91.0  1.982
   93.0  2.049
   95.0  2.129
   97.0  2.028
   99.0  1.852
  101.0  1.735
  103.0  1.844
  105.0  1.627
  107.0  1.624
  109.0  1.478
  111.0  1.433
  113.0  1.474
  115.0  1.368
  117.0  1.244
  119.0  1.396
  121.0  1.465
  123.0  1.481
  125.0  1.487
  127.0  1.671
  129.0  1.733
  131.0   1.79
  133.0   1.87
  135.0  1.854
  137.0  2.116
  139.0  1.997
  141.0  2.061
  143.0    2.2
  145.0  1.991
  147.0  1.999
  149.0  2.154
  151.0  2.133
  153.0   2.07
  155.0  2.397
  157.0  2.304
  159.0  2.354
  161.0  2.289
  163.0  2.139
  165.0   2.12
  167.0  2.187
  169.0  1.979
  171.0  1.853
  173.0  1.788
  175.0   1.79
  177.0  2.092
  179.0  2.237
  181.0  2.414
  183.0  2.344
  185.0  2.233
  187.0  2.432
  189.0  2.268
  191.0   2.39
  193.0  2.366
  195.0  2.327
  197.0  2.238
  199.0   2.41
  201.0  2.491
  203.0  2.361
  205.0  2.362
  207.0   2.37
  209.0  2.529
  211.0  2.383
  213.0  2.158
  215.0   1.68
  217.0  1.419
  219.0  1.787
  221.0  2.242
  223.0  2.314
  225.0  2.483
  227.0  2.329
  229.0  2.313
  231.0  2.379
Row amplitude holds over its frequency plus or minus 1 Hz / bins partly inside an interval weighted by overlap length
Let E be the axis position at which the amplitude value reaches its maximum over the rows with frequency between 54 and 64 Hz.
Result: 57.0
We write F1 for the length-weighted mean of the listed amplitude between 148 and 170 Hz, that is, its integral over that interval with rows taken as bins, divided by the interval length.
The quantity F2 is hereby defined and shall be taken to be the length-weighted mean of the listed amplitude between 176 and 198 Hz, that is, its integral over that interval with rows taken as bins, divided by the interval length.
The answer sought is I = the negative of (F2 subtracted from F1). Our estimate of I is 0.11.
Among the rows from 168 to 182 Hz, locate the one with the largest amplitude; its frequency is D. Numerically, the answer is 181.0 Hz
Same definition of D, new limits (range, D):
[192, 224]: 209.0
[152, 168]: 155.0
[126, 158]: 155.0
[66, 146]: 83.0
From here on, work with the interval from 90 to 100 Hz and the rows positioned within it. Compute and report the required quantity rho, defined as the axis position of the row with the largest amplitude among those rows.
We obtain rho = 95.0 Hz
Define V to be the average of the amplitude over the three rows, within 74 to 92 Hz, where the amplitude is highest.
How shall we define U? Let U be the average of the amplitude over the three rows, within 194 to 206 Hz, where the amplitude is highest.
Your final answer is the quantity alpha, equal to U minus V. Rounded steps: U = 2.4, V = 2.24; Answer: 0.18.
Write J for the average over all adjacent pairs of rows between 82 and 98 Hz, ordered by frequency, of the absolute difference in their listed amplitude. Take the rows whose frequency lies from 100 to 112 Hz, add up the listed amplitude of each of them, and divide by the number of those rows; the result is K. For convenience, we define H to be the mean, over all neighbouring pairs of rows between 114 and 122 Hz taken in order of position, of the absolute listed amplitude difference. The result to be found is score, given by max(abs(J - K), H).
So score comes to 1.55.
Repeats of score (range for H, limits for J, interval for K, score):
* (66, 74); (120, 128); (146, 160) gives 2.13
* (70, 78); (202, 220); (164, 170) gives 1.89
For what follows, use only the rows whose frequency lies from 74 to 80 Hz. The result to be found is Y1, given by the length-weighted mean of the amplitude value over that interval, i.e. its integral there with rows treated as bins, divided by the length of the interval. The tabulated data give 2.15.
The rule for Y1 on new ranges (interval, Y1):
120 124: 1.47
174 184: 2.18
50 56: 2.32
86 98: 2.08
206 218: 2.09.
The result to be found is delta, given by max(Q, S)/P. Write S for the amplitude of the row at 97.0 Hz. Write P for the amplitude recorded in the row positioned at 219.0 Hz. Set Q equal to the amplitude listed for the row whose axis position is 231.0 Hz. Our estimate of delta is 1.3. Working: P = 1.787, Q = 2.379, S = 2.028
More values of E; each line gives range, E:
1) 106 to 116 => 107.0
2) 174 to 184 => 181.0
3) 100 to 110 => 103.0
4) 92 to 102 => 95.0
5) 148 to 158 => 155.0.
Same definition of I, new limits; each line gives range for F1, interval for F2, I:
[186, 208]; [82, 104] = -0.33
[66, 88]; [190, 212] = 0.23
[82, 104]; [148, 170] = 0.16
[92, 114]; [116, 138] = -0.11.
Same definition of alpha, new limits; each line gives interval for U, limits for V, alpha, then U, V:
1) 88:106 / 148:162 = -0.25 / 2.1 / 2.35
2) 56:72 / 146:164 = -0.04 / 2.3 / 2.35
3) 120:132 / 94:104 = -0.27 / 1.7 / 2.00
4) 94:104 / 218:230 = -0.37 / 2.0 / 2.38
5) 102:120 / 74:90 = -0.54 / 1.7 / 2.24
